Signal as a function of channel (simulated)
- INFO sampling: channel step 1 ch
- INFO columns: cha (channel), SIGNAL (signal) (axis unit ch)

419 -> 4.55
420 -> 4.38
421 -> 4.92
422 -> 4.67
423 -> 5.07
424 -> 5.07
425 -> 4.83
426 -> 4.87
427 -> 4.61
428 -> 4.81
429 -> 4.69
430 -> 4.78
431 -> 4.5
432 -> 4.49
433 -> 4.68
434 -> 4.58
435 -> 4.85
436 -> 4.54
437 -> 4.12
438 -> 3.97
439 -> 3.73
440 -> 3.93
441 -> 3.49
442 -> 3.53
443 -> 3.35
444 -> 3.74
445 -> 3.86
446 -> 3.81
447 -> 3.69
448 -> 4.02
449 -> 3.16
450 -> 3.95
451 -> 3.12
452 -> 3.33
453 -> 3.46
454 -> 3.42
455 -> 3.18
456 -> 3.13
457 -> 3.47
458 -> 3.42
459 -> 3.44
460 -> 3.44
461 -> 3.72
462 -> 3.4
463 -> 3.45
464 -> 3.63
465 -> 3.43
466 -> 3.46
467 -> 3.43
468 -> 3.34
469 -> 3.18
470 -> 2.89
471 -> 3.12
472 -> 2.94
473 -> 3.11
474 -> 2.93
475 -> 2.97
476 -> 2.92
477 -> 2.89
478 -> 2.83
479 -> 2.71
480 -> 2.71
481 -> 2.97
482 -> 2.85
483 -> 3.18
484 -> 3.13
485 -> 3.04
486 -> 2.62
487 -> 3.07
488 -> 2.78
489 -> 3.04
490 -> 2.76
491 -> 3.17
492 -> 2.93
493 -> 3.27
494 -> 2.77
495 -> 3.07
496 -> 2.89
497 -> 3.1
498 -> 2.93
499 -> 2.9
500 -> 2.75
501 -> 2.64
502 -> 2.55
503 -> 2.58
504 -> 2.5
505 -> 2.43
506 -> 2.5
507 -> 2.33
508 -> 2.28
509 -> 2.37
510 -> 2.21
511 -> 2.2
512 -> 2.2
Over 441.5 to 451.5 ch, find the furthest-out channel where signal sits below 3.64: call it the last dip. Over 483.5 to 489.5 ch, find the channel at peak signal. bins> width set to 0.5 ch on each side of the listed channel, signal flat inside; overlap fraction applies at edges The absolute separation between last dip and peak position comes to 33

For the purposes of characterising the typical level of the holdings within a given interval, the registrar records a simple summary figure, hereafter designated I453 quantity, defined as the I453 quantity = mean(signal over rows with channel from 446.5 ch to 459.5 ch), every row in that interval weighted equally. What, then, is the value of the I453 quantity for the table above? 3.4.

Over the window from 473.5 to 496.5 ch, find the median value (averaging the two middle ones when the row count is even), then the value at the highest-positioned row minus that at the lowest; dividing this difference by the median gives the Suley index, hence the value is 0.0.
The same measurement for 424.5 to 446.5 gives -0.2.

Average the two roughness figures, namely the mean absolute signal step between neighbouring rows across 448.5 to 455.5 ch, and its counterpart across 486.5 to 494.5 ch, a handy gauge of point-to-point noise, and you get 0.35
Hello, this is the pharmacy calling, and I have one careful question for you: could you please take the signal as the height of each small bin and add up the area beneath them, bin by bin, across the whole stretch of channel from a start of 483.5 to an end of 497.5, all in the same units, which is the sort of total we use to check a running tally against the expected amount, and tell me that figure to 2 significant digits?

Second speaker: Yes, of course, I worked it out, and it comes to 42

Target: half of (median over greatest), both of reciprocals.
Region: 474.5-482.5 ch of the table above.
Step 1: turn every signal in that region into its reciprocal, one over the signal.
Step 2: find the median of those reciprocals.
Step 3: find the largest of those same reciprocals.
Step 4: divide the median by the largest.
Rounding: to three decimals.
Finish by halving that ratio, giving 0.472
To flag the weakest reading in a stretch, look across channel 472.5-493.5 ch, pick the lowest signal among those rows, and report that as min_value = 2.62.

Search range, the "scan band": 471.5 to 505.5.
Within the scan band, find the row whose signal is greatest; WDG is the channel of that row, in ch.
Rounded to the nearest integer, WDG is 493 ch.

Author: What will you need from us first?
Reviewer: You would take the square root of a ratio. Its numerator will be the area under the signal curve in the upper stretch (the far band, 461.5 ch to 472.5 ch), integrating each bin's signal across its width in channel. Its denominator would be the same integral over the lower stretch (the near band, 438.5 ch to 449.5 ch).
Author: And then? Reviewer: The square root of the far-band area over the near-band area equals 0.949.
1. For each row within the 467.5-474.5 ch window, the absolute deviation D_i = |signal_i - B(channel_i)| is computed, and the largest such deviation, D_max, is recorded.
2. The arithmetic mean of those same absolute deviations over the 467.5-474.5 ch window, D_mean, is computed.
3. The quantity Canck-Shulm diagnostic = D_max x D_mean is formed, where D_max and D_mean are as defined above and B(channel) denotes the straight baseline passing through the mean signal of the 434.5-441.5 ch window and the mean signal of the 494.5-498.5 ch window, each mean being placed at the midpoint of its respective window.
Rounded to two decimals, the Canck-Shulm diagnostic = 0.24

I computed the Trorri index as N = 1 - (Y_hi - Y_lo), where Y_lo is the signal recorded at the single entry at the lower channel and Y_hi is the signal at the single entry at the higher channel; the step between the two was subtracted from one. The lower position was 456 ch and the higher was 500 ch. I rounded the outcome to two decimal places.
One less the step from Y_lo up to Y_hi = 1.38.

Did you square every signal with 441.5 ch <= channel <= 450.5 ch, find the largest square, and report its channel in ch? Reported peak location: 448 ch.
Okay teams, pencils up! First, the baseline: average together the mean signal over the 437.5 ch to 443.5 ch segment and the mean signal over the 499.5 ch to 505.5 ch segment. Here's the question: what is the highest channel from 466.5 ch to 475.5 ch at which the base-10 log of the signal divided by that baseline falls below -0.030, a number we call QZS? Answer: 470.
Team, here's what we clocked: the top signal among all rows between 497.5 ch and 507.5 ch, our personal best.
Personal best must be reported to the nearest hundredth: 2.93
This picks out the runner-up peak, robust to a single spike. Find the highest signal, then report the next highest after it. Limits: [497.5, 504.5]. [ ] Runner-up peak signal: 2.9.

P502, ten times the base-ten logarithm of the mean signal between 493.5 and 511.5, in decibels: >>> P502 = 4.2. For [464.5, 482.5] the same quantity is 4.8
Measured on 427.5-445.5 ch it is 6.2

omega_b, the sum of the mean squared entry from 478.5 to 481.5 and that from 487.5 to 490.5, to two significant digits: 16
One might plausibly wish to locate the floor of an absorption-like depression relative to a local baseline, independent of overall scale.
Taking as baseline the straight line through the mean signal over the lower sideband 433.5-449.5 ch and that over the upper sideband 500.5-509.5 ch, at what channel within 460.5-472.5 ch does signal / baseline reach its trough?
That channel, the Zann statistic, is 470 ch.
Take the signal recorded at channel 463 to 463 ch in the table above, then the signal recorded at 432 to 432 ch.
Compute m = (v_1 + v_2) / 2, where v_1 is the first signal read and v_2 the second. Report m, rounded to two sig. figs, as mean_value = 4.0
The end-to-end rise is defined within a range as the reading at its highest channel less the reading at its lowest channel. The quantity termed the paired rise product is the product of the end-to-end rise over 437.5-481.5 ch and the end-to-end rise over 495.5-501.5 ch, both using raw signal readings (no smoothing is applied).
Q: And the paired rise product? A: 0.25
